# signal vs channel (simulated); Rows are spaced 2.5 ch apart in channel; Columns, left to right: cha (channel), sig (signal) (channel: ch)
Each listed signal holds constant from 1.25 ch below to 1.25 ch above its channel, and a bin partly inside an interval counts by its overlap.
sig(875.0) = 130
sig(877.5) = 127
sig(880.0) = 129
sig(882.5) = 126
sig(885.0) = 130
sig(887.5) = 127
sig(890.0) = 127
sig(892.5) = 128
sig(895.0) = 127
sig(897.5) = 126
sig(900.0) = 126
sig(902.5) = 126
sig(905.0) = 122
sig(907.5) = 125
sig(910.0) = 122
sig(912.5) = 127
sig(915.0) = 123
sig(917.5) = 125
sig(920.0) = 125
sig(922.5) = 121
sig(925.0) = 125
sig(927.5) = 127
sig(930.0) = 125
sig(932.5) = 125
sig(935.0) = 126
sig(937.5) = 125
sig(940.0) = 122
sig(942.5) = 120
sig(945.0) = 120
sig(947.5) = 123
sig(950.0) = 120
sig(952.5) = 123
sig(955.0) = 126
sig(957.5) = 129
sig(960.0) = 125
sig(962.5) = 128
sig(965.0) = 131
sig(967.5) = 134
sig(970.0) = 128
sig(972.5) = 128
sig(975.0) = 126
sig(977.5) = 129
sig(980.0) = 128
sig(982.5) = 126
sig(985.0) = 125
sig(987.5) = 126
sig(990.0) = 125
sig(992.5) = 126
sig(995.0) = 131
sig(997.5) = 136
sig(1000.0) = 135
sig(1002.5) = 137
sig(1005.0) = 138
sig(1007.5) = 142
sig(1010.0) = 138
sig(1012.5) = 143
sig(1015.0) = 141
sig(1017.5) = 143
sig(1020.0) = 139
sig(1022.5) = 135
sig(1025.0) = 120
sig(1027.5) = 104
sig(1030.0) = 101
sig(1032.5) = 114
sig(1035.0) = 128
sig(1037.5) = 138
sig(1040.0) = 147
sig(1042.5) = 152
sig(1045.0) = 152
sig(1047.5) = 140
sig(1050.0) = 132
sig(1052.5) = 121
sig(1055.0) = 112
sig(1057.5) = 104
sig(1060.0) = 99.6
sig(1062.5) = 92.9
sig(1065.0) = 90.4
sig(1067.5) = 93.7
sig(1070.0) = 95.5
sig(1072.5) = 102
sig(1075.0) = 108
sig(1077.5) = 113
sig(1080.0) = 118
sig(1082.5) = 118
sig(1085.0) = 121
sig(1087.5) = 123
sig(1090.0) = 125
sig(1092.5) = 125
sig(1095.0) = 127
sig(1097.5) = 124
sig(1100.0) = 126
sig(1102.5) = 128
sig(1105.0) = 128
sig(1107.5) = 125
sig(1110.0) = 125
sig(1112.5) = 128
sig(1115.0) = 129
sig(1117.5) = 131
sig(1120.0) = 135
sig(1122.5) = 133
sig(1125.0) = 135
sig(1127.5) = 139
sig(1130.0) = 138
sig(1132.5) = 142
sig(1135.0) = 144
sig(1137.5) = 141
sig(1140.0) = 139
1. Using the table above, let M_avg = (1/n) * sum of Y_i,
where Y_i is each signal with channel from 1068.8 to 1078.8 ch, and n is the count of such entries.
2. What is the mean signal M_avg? 105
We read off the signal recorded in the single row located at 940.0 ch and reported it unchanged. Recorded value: 122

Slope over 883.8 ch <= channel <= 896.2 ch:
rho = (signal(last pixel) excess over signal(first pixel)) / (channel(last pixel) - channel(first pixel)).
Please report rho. -0.30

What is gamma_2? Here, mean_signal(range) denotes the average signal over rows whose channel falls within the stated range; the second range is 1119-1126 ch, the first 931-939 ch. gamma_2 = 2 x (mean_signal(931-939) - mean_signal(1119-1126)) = -18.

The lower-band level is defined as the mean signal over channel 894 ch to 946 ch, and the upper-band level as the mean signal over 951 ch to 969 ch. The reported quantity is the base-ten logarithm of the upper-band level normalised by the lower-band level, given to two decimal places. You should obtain 0.01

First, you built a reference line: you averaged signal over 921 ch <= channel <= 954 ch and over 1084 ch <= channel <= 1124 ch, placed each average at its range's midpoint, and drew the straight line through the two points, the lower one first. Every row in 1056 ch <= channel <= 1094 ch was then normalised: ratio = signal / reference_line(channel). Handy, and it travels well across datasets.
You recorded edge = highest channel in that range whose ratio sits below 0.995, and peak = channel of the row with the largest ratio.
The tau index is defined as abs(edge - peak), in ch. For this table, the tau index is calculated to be 2.5 ch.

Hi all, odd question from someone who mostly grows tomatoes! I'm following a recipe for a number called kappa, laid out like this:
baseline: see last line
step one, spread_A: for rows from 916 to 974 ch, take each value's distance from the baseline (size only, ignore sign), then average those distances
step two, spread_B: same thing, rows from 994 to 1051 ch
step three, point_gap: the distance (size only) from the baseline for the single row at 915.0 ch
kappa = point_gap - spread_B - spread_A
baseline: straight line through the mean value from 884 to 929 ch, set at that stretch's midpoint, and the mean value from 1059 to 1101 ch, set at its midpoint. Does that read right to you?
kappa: -22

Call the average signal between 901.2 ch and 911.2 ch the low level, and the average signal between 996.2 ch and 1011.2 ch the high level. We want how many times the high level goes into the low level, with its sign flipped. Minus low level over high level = -0.9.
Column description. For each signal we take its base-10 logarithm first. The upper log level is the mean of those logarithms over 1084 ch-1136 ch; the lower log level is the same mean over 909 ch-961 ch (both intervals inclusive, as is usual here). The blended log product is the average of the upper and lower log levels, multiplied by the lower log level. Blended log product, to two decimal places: 4.40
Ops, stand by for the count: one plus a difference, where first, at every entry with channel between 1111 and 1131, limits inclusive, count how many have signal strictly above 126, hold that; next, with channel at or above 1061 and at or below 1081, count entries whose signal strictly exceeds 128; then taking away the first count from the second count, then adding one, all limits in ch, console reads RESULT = -7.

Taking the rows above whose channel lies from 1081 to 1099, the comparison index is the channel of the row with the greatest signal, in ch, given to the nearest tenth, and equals 1095.0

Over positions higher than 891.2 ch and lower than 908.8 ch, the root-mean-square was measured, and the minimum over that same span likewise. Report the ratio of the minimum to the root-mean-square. 0.970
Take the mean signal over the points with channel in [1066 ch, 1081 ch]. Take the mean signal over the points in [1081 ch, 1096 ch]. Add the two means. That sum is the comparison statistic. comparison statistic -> 228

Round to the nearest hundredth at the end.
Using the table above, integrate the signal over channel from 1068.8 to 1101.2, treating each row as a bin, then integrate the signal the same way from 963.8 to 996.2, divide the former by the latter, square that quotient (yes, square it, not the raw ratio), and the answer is 0.84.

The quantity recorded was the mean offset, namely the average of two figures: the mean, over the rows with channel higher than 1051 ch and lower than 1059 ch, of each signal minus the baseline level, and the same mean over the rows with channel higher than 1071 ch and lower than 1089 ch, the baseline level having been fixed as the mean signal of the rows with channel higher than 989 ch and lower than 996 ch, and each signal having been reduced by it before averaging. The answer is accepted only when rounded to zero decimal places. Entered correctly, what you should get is -14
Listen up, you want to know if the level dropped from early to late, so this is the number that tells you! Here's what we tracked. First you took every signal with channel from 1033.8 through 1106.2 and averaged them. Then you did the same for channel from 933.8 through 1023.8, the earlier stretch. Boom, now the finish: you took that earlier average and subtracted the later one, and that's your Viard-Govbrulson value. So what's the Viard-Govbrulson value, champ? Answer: 9.8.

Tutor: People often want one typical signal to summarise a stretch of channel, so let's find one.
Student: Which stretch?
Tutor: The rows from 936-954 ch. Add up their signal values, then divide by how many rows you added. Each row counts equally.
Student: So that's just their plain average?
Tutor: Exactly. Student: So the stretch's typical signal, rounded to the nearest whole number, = 122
